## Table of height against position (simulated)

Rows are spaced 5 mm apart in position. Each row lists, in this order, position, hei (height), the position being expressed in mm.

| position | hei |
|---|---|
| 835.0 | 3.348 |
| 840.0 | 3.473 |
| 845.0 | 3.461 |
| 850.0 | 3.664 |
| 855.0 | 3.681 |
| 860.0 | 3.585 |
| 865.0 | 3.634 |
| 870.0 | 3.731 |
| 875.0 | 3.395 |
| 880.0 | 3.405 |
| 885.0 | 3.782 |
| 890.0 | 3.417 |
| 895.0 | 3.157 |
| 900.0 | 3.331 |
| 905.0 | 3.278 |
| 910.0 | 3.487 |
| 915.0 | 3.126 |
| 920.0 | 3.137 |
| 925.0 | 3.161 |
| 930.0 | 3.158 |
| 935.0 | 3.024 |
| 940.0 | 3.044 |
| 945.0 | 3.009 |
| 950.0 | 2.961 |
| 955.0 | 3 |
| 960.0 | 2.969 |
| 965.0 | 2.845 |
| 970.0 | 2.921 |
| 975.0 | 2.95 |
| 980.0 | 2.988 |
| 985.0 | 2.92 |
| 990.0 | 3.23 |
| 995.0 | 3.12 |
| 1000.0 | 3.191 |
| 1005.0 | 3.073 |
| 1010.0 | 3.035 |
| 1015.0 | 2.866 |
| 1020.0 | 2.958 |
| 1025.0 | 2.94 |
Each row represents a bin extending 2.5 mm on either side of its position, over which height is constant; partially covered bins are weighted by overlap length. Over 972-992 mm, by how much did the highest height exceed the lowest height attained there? 0.31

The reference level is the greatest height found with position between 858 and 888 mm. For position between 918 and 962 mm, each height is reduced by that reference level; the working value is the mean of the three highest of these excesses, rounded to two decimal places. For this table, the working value -0.63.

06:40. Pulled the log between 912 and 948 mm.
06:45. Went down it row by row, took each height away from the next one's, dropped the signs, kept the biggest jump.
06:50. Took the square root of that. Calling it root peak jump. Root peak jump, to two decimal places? 0.37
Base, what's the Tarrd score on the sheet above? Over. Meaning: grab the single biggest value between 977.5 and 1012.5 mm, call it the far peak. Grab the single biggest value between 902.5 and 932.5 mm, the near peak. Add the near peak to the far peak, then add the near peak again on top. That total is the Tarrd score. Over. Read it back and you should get 10.2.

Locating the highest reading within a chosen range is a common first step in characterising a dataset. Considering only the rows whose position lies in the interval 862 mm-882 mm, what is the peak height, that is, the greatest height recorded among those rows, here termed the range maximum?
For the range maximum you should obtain 3.731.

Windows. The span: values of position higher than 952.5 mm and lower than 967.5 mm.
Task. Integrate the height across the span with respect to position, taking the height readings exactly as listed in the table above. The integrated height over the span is 44.1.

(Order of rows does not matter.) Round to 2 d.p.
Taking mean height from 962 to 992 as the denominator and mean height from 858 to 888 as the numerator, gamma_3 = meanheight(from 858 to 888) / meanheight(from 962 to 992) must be 1.21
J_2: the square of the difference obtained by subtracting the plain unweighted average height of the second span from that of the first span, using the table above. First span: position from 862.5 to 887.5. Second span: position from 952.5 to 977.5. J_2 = 0.43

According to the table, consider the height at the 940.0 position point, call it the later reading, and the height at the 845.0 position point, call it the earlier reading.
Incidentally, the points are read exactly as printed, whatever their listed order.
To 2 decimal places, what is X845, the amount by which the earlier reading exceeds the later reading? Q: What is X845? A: 0.42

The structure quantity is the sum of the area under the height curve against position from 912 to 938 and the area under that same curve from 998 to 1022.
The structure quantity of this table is 154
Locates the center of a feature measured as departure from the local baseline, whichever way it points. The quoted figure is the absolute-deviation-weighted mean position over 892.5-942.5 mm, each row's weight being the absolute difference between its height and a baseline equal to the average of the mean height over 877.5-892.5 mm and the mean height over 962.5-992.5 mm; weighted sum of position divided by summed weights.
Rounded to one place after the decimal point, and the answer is 921.4 mm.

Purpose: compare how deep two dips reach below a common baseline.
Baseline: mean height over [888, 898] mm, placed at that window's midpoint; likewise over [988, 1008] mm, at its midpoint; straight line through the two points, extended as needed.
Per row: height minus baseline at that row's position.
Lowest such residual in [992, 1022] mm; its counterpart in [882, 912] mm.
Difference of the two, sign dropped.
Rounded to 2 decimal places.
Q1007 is 0.14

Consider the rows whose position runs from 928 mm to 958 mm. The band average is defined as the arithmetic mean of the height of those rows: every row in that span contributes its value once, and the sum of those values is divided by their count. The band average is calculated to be 3.03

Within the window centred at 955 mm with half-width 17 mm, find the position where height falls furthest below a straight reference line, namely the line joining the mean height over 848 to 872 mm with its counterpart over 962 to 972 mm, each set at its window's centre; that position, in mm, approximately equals 965.0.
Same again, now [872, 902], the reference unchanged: 895.0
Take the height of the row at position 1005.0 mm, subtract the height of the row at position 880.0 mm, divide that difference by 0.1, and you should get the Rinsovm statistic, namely -3.3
